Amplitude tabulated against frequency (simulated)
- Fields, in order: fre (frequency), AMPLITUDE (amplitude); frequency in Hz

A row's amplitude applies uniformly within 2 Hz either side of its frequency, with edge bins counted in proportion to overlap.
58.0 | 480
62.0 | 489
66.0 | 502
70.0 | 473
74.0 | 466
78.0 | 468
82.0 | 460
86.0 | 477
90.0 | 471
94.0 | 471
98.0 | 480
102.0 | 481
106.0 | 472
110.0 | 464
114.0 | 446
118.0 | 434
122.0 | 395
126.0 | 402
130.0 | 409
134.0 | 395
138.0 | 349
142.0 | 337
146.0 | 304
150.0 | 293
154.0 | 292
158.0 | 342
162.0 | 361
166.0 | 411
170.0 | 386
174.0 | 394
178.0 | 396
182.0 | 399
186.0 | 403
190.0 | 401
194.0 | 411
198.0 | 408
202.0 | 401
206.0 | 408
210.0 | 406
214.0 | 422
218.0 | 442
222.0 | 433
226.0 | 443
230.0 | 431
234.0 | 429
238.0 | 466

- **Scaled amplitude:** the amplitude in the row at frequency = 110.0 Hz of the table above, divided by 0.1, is 4640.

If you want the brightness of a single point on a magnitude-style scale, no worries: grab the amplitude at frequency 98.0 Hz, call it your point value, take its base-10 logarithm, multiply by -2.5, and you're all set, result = -6.70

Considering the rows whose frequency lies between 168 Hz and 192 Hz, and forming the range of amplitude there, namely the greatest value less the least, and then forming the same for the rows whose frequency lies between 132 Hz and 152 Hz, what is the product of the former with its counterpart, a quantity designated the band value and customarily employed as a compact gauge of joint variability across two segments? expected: 1734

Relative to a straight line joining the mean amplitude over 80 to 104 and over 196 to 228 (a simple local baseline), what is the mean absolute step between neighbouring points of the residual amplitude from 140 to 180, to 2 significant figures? 22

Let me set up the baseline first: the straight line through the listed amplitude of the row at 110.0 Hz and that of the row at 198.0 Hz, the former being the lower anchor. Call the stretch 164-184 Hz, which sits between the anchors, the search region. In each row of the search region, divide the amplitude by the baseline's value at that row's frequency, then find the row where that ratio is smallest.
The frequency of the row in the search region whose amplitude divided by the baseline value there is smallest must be 170.0 Hz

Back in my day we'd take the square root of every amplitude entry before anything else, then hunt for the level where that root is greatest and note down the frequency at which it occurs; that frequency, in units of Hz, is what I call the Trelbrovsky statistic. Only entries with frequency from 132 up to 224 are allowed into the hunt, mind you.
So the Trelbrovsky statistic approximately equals 218.0 Hz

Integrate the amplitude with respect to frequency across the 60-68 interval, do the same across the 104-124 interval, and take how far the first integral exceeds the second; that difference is -4880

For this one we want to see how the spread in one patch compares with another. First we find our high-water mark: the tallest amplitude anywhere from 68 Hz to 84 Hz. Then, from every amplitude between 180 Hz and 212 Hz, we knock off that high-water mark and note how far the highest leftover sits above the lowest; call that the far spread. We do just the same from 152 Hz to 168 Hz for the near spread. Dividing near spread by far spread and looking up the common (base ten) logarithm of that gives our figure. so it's 1.0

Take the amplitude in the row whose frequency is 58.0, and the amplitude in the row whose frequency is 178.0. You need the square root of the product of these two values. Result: 436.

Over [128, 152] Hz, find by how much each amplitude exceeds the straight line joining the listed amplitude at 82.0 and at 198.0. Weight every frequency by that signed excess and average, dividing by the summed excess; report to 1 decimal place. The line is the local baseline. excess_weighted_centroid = 143.1 Hz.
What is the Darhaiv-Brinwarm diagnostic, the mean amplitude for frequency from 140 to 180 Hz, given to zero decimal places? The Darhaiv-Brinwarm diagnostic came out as 352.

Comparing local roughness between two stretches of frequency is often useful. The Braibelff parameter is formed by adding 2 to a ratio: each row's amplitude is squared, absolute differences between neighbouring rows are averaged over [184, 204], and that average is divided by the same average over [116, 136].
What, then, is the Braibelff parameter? 2.33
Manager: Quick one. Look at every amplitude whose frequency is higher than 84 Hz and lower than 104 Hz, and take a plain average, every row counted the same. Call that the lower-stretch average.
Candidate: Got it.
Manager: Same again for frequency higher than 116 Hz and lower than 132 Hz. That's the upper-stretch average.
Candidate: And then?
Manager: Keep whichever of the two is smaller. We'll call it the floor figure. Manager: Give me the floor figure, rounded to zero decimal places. 410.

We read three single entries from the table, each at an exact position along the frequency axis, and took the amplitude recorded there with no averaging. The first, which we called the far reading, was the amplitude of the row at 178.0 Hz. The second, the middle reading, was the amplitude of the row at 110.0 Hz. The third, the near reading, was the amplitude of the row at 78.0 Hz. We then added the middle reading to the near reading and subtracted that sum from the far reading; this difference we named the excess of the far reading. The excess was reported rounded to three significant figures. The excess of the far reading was -536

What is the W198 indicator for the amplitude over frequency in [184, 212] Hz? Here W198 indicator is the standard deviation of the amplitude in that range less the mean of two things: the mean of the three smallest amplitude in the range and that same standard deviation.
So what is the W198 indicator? -199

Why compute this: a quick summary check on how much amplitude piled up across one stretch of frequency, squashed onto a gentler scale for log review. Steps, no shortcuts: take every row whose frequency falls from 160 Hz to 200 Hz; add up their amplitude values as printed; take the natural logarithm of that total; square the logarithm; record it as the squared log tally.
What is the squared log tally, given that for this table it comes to 69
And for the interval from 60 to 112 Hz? 76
